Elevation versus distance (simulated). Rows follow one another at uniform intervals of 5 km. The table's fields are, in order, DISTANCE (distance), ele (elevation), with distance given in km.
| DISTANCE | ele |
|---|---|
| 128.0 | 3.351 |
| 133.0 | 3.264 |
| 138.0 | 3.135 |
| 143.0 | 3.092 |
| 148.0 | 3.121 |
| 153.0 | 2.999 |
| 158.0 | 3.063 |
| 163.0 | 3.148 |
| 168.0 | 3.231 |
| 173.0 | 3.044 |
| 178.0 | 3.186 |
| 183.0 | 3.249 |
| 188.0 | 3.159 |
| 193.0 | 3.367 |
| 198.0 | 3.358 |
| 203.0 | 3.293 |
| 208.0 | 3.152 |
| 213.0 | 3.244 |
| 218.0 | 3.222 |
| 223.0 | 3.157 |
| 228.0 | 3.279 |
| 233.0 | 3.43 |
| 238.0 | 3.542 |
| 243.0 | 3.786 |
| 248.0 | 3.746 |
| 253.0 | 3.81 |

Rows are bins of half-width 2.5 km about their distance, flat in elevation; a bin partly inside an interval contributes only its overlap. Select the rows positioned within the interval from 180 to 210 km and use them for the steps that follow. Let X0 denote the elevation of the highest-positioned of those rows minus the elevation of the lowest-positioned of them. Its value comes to -0.10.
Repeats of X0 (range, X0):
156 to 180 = 0.12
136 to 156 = -0.14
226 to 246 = 0.51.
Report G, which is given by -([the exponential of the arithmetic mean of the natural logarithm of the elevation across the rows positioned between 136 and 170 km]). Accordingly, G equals -3.11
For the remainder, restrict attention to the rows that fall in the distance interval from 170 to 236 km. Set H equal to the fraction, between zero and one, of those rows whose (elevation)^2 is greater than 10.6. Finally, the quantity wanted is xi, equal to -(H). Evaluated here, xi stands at -0.38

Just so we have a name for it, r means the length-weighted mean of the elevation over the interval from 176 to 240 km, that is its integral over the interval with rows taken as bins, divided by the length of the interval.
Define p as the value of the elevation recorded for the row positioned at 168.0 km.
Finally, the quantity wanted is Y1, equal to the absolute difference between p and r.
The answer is 0.05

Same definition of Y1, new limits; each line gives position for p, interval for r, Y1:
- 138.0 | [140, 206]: 0.04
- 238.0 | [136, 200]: 0.38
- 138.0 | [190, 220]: 0.14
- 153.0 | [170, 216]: 0.23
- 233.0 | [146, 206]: 0.24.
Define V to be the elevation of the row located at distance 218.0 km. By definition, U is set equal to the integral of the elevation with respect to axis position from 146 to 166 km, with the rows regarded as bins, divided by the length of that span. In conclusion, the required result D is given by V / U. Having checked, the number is 1.044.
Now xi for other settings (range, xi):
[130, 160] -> -0.17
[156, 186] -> 0.00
